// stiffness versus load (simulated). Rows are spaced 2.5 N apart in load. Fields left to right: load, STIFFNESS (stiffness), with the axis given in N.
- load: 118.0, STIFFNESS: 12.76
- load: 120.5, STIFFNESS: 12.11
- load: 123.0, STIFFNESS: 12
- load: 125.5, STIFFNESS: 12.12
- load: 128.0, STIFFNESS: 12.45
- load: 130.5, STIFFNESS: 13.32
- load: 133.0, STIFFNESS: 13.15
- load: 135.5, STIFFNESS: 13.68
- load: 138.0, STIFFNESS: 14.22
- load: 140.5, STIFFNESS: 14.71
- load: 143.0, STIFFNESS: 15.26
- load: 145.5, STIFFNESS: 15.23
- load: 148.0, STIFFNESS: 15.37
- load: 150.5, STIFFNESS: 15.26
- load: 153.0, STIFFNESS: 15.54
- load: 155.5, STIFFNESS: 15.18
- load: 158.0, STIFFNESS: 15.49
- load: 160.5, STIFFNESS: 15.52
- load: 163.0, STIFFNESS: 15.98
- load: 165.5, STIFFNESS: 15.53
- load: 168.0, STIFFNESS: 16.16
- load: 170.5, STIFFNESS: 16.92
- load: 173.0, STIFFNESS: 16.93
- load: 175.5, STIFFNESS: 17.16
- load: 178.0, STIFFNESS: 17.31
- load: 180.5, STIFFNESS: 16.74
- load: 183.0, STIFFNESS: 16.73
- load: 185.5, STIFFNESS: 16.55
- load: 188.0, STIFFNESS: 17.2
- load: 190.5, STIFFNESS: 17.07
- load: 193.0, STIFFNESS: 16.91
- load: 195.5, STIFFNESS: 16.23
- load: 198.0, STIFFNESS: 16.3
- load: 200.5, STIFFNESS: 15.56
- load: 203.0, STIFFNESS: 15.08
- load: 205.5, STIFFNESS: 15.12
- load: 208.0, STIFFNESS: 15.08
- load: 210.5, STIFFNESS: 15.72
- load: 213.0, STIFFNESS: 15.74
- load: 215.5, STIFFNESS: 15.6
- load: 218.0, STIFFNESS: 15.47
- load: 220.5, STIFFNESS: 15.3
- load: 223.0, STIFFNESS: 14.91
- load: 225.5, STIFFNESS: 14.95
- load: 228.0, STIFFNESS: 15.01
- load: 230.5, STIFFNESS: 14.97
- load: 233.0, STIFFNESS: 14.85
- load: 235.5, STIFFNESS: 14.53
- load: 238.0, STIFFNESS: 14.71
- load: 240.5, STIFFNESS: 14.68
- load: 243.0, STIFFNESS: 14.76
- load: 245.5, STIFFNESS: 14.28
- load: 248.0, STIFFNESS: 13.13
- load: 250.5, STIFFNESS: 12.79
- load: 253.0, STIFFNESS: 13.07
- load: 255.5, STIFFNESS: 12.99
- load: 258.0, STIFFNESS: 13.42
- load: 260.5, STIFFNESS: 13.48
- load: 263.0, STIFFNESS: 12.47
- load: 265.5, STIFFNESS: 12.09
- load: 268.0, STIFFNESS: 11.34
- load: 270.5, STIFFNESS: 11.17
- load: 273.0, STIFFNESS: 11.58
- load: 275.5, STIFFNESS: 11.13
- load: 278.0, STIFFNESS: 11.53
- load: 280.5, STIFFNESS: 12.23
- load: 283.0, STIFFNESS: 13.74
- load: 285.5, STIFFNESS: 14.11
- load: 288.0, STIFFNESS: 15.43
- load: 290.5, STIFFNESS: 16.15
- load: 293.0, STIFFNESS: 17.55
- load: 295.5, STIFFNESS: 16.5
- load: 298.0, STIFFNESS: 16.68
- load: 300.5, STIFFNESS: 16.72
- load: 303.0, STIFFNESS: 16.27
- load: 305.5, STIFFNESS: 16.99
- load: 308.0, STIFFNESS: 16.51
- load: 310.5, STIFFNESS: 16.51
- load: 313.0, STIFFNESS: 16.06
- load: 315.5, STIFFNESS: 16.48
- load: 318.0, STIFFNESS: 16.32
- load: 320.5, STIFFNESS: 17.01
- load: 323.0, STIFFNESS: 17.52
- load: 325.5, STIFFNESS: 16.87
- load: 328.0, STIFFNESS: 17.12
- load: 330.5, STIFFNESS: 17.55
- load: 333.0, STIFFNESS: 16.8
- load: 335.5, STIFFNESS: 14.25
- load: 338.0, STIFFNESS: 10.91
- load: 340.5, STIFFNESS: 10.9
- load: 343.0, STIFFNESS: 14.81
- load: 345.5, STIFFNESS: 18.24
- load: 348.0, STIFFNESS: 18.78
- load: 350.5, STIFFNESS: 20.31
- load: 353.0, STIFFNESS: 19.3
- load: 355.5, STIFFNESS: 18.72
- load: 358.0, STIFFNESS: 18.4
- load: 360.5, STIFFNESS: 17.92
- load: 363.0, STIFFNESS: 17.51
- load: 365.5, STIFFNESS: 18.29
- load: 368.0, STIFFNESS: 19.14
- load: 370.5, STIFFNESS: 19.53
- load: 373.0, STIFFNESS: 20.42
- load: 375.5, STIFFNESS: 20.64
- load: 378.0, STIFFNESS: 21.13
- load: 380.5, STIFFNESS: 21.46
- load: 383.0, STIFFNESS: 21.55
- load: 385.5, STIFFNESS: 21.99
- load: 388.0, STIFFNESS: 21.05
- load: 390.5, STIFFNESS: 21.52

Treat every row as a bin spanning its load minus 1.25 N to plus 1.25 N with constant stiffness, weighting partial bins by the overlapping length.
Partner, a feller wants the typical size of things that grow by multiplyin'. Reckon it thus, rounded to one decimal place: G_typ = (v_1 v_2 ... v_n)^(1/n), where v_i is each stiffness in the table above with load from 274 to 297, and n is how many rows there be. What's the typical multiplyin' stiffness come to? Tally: 14.1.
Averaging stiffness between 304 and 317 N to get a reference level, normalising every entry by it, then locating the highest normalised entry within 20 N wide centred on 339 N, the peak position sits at 348.0 N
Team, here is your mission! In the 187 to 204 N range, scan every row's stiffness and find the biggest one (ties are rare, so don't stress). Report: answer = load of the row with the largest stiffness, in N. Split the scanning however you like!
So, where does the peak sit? 188.0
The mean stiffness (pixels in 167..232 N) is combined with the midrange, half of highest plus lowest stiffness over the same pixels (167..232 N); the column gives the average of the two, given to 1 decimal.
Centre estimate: 16.1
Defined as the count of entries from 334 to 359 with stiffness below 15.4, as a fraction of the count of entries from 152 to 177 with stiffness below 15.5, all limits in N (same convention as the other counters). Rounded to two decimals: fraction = 2.00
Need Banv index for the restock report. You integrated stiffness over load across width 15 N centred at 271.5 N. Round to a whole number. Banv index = 172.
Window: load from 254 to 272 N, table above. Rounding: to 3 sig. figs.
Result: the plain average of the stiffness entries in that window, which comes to 12.4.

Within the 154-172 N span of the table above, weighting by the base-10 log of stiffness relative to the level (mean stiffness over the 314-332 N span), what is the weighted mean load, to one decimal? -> 160.9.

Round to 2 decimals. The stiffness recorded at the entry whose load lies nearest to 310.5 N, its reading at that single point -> 16.51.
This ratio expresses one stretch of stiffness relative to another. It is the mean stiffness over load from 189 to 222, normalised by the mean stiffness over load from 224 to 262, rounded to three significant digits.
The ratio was 1.12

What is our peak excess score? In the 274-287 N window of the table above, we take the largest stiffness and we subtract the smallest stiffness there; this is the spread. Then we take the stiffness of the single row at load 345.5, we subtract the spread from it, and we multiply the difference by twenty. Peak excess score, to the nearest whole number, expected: 305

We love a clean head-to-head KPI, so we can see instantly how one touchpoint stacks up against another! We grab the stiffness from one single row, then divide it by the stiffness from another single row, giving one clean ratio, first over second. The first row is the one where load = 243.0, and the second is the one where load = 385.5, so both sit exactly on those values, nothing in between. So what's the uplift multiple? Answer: 0.67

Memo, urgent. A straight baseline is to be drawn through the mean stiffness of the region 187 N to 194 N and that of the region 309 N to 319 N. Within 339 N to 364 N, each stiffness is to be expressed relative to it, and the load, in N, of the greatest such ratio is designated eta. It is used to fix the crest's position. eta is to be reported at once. 350.5 N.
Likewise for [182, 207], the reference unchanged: 188.0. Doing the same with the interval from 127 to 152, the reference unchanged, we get 148.0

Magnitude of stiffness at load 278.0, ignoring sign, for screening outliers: 11.5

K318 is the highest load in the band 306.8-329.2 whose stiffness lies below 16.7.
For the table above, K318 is 318.0 N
